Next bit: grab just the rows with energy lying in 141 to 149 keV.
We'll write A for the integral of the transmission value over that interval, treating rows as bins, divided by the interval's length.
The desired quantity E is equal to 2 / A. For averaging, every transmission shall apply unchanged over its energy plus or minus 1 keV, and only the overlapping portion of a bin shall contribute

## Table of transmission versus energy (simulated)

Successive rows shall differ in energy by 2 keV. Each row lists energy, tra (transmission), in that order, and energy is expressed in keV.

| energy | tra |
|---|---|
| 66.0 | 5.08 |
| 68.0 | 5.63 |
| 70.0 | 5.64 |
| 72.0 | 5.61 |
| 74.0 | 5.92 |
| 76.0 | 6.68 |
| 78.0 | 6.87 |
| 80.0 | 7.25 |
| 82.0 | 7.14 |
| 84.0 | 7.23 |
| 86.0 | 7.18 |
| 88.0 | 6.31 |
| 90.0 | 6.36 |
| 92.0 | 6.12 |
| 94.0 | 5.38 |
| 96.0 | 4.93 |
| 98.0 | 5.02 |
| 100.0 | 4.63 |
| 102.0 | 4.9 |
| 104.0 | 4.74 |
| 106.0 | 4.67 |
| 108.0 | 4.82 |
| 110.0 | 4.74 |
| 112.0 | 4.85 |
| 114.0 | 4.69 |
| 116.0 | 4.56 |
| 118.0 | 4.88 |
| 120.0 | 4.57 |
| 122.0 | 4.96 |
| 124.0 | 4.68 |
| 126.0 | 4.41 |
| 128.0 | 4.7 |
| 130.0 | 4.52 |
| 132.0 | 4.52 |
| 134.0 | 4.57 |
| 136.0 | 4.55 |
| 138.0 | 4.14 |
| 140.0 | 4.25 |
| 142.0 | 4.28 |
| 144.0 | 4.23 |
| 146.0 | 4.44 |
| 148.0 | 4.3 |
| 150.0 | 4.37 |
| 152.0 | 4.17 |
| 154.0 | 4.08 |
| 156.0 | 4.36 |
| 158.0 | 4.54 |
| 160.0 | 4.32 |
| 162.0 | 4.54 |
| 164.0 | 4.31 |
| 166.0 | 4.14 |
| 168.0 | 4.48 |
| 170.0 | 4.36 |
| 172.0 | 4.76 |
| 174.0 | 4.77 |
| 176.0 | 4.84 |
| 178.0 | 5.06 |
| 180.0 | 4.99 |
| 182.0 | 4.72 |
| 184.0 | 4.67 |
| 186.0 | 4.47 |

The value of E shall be 0.46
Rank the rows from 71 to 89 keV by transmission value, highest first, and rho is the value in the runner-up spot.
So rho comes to 7.23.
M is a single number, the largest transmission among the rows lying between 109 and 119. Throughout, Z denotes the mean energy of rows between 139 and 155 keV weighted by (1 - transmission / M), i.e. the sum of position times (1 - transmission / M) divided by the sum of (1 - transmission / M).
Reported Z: 147.3 keV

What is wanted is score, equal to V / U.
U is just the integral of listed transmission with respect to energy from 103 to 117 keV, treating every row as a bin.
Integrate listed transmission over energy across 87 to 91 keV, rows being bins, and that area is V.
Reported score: 0.4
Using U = 66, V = 25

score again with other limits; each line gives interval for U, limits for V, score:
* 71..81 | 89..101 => 1.0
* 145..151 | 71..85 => 3.6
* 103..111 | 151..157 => 0.7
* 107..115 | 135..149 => 1.6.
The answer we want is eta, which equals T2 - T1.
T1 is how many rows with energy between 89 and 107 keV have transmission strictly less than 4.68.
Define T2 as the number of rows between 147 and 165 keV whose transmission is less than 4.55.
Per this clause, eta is 7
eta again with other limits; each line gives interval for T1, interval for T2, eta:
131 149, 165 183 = -6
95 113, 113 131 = 0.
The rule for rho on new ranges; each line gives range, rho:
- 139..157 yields 4.37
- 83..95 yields 7.18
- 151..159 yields 4.36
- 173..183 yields 4.99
